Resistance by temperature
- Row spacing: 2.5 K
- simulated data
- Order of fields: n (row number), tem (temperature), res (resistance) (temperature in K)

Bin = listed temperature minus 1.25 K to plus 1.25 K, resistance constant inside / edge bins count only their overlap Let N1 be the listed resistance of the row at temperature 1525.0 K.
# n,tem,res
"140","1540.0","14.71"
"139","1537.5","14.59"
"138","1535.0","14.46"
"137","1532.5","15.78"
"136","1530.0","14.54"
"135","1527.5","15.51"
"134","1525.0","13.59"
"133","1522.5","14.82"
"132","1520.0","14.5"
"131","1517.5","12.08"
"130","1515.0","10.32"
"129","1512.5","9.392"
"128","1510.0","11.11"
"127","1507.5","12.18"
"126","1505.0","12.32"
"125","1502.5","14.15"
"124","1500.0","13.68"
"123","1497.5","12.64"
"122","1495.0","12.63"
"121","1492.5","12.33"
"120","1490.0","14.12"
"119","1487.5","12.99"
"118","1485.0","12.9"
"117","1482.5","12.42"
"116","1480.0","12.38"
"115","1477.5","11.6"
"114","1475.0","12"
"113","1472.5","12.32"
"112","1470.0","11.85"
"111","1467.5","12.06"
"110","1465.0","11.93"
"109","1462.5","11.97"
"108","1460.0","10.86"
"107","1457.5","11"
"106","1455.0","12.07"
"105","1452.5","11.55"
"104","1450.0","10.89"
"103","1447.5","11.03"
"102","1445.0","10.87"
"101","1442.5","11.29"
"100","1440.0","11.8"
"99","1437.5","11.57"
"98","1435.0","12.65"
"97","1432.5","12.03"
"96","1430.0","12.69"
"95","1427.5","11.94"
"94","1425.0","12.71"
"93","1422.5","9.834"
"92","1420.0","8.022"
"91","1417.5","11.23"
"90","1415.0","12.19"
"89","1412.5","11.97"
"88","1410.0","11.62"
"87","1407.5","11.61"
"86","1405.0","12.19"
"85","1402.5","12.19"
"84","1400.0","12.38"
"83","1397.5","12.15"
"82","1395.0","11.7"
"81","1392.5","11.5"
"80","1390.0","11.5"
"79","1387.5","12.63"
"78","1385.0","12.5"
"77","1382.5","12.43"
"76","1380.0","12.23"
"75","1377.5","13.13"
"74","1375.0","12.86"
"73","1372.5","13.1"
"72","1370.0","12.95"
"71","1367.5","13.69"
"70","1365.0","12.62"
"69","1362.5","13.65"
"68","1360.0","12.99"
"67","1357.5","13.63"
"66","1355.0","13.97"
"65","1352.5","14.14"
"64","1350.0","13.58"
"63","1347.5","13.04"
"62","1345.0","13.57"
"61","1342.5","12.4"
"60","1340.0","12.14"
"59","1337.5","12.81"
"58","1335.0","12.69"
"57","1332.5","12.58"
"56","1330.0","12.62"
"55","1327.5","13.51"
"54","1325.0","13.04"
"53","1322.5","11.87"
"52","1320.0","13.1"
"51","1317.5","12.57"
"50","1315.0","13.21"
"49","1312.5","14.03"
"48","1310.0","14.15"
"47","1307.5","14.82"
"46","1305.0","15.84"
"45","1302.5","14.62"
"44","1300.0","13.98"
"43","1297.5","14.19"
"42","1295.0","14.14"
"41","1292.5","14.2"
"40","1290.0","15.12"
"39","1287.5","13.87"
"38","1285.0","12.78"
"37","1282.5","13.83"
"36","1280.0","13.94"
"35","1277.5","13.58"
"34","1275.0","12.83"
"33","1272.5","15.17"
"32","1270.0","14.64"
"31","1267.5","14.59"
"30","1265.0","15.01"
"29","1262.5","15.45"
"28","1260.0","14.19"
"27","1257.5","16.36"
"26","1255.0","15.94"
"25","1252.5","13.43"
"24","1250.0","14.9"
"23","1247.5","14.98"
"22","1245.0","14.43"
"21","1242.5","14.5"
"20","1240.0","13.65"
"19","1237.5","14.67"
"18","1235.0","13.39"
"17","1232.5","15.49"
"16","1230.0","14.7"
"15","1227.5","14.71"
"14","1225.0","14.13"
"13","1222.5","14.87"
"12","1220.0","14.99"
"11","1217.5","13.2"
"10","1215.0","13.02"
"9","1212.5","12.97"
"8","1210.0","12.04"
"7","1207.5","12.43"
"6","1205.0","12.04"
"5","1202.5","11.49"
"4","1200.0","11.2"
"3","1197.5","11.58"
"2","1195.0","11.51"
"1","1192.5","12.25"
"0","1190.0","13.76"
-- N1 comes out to 13.59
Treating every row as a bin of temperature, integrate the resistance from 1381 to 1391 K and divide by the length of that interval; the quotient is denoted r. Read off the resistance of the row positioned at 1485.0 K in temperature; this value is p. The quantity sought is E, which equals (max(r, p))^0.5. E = 3.59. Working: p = 12.9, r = 12.3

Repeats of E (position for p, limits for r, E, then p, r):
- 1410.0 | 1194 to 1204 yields 3.41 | 11.62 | 11.5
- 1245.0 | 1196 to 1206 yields 3.80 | 14.43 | 11.6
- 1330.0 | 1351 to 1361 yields 3.70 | 12.62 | 13.7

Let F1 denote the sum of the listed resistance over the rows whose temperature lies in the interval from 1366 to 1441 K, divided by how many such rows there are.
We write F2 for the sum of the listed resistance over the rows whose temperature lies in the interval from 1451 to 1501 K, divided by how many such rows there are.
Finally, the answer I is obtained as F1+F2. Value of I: 24.3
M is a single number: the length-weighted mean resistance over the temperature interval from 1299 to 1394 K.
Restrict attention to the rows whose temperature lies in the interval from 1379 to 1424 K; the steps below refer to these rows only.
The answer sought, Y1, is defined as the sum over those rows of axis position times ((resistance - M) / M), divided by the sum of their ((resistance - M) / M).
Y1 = 1407.0 K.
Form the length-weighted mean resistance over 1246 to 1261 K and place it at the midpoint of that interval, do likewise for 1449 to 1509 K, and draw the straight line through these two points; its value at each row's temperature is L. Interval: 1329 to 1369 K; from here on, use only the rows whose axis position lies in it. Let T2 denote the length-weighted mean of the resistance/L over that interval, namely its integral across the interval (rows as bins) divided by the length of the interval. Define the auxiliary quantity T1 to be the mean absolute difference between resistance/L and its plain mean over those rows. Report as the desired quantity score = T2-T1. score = 0.91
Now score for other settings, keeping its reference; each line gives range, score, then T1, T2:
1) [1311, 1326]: 0.88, 0.035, 0.91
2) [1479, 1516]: 0.96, 0.070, 1.03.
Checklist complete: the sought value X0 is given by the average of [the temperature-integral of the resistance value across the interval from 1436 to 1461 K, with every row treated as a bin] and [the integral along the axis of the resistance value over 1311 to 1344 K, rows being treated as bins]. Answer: 353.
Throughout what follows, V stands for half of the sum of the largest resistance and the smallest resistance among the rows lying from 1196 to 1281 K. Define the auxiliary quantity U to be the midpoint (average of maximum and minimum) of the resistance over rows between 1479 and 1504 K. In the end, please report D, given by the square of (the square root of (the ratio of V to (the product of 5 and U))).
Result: 0.208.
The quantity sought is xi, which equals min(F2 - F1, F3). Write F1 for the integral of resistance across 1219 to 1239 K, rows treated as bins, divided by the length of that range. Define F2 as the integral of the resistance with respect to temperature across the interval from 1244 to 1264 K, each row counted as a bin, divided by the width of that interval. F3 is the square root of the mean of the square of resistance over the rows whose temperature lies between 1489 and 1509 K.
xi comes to 0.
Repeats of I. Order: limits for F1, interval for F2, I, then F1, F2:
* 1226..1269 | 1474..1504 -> 27.5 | 14.7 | 12.8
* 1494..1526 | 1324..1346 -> 25.4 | 12.6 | 12.8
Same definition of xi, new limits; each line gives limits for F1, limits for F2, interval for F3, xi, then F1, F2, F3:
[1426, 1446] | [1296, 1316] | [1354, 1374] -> 2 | 11.9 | 14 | 13.3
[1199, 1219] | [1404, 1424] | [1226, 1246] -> -1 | 12.3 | 11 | 14.5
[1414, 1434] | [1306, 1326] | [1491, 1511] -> 2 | 11.3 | 13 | 12.7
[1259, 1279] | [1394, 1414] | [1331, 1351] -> -2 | 14.4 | 12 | 12.9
